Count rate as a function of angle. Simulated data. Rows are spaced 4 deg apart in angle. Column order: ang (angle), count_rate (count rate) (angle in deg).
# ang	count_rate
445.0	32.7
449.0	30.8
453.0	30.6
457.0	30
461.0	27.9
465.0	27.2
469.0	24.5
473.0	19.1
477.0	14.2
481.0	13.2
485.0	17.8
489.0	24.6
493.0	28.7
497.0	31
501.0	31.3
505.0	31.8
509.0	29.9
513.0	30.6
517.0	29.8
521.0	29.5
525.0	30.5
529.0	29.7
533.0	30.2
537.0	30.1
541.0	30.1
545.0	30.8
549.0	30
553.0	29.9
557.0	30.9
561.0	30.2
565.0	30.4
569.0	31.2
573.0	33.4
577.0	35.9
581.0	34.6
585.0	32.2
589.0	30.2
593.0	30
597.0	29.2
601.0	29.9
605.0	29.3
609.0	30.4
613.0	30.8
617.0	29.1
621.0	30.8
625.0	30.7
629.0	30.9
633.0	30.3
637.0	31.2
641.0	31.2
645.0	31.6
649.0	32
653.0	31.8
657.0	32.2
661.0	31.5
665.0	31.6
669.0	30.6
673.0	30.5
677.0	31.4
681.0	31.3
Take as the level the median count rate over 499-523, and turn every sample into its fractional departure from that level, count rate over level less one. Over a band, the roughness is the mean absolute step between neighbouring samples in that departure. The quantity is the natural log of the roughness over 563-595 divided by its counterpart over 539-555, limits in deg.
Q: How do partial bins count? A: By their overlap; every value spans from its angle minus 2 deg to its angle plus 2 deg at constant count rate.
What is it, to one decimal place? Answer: 1.1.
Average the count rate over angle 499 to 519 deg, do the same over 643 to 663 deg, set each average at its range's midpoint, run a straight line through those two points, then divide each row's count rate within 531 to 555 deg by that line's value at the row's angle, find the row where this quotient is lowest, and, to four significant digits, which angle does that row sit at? 553.0 deg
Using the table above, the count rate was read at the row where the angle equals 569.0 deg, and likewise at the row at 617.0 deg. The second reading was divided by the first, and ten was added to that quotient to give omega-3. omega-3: 10.9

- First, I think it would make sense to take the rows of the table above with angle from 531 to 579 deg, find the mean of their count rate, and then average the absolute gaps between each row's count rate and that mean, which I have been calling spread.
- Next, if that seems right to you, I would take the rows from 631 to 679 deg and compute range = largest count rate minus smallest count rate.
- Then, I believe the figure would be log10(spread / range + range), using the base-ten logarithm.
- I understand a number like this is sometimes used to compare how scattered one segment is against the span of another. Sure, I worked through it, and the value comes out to 0.40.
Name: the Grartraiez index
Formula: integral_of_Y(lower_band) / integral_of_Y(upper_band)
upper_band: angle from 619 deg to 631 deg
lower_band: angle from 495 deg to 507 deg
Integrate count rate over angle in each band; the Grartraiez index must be 1.02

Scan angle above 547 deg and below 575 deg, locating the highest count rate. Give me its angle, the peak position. 573.0 deg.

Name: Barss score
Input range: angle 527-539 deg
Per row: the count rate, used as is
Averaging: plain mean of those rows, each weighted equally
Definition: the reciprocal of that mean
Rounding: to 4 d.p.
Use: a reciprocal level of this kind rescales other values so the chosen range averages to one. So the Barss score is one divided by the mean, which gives 0.0333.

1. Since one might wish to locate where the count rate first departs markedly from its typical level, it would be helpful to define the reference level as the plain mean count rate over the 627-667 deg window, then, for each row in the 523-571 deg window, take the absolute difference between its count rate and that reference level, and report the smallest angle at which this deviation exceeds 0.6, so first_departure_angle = 525.0 deg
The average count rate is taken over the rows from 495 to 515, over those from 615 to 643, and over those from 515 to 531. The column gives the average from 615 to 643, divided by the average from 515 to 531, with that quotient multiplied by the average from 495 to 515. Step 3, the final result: 31.7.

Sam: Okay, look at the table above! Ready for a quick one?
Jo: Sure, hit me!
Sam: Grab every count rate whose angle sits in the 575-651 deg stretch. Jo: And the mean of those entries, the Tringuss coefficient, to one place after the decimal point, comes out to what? 31.1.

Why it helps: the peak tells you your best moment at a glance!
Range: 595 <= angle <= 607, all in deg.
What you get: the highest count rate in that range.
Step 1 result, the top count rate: 29.9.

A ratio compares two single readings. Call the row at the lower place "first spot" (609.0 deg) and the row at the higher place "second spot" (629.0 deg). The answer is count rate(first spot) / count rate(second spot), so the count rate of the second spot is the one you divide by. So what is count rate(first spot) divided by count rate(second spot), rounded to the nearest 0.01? 0.98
